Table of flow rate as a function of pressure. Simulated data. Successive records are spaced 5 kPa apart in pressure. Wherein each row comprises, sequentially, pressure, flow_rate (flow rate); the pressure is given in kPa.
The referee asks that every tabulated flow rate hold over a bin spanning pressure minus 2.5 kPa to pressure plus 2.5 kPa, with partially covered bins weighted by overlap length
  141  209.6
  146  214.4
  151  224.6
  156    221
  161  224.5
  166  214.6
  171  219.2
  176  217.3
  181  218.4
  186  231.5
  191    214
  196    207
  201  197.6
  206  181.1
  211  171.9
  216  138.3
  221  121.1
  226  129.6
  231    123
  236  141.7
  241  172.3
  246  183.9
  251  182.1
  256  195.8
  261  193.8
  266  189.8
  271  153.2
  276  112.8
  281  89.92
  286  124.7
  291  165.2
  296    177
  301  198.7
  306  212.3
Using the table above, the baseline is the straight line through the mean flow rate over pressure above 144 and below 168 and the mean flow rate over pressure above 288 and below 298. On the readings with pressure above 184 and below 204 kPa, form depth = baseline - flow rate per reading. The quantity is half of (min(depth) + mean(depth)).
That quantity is -14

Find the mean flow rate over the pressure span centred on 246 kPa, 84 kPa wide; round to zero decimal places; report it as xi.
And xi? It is 153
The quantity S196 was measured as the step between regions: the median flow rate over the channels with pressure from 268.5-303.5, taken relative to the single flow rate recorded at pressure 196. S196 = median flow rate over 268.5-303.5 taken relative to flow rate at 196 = -54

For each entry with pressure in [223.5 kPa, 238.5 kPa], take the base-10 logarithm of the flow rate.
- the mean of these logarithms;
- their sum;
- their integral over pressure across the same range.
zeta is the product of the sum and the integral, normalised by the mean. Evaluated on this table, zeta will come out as 95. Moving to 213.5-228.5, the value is 95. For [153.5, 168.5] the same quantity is 105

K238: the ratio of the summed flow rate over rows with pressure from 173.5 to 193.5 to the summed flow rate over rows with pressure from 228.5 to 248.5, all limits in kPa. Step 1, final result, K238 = 1.4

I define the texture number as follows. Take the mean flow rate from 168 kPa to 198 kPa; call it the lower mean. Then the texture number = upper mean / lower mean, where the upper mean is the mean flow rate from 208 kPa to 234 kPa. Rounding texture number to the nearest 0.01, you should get 0.63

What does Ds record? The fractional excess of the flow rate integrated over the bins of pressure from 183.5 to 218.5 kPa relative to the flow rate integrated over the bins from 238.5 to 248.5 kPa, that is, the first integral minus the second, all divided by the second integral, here 2.8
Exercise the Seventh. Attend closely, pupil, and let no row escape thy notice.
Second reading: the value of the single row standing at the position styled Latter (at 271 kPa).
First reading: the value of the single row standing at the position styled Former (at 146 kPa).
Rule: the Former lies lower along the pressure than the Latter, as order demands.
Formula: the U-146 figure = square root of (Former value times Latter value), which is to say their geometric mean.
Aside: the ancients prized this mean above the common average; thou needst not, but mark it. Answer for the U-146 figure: 181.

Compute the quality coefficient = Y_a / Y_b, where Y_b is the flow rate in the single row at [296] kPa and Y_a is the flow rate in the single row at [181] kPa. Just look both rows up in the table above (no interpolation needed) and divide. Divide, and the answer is 1.2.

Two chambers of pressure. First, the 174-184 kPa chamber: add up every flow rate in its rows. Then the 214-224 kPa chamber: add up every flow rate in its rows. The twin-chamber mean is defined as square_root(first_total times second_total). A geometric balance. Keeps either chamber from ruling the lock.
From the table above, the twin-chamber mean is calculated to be 336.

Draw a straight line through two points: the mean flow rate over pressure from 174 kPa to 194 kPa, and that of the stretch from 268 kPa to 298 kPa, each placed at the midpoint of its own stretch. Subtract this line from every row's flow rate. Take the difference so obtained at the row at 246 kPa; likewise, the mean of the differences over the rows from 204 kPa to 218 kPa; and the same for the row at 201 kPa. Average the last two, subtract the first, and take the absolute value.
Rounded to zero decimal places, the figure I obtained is 36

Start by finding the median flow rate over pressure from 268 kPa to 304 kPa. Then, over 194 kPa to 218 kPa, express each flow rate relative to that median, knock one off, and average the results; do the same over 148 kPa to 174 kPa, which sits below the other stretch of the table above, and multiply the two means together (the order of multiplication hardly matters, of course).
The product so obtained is 0.075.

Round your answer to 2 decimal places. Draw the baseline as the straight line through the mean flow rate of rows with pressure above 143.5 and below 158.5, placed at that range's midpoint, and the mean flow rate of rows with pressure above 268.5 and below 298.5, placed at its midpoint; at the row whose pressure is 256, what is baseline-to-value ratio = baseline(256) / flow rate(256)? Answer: 0.79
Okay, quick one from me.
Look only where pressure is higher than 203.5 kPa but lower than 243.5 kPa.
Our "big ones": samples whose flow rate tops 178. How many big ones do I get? 1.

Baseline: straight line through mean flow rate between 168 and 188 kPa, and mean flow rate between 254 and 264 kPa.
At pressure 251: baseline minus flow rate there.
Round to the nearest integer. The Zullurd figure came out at 15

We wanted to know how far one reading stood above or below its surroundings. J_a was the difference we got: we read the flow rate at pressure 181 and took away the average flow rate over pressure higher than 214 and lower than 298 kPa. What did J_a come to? 66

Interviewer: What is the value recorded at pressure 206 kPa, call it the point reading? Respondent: 181.1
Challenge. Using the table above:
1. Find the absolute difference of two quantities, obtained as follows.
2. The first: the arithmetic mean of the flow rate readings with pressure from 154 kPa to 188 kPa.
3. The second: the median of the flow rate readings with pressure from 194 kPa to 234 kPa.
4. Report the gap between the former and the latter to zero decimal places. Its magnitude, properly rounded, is 66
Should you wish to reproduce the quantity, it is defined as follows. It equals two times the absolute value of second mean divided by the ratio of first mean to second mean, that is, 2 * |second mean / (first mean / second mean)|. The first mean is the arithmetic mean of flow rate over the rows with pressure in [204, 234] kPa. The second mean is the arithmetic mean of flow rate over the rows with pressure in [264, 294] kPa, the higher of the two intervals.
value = 269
